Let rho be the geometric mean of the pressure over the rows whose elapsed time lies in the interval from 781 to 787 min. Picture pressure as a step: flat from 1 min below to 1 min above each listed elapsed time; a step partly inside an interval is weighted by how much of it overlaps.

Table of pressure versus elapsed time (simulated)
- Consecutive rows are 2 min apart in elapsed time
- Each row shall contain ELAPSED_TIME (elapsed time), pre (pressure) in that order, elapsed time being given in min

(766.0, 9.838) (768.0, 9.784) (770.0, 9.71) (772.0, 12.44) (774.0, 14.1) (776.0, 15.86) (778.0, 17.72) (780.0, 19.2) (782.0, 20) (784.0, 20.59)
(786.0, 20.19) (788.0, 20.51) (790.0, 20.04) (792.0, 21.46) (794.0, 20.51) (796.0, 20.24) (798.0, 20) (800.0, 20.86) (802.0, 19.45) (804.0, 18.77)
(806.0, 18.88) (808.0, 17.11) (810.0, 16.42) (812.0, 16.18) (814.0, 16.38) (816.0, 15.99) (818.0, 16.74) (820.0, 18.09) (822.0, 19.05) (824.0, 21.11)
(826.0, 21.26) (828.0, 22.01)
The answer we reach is 20.3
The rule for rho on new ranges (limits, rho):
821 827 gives 20.4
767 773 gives 10.6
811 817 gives 16.2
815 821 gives 16.9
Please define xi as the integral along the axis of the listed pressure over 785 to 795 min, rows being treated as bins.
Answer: 205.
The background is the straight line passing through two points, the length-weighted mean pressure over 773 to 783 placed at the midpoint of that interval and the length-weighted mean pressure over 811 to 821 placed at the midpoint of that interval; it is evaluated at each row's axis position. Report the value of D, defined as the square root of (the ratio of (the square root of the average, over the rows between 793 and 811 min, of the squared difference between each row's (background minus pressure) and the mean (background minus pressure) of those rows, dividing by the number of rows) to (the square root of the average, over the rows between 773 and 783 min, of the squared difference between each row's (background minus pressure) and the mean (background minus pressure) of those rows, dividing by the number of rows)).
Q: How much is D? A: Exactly 0.8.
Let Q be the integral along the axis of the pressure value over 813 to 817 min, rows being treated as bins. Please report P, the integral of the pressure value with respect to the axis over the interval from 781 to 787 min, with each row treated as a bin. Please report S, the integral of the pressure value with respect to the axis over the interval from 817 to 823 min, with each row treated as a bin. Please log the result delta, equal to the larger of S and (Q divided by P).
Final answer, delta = 108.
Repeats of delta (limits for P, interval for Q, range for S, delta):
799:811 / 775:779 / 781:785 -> 81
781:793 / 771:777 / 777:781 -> 74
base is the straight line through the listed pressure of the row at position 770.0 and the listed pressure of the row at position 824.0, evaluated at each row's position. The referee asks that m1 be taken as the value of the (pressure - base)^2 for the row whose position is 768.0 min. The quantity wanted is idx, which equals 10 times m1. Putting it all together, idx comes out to 2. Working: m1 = 0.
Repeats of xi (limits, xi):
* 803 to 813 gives 175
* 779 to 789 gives 201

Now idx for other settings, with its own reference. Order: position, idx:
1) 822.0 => 27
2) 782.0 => 602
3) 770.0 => 0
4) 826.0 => 1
